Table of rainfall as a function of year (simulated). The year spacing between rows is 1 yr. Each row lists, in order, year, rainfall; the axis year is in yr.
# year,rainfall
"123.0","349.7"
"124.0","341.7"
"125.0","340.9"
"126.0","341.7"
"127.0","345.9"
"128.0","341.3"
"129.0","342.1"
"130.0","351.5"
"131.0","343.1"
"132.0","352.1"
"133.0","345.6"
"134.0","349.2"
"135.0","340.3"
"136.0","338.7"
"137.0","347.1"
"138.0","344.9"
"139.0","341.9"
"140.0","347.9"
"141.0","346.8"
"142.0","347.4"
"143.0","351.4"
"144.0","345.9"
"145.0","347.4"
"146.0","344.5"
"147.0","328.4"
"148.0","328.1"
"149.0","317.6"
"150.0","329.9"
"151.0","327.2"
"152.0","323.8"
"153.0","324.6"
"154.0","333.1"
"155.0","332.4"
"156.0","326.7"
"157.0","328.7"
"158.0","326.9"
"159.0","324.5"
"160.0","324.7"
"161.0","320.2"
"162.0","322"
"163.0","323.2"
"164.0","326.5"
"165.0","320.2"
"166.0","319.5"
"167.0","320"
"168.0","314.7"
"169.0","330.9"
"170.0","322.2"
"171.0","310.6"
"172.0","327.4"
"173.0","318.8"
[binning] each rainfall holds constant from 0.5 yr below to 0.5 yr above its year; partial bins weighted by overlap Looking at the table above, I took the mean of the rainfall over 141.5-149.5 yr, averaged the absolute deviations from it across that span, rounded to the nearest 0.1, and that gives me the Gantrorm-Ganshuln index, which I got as 10.6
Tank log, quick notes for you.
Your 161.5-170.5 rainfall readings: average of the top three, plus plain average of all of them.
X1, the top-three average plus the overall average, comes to 649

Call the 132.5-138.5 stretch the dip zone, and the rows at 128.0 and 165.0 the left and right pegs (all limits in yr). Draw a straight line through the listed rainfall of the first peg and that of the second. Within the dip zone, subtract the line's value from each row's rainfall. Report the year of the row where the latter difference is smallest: 136.0 yr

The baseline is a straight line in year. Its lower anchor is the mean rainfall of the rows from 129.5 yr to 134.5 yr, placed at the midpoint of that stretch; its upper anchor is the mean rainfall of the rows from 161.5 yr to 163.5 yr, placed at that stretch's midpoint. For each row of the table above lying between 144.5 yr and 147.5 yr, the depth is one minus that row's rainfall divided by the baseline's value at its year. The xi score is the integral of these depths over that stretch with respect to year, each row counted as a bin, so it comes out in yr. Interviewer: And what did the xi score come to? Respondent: -0.03 yr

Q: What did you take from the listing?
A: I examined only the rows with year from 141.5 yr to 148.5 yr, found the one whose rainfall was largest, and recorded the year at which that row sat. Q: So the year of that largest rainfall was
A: 143.0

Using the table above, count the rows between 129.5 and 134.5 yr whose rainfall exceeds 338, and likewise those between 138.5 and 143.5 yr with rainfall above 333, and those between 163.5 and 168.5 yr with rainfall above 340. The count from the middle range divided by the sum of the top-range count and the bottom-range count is 1.00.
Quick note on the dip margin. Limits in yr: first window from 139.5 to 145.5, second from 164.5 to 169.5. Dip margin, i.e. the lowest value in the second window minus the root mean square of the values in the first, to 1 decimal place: -33.1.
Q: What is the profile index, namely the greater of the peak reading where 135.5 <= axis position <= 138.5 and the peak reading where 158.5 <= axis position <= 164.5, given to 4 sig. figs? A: 347.1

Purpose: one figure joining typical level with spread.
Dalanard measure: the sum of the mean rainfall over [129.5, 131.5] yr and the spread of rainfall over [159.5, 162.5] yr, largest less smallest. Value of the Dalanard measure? 351.8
